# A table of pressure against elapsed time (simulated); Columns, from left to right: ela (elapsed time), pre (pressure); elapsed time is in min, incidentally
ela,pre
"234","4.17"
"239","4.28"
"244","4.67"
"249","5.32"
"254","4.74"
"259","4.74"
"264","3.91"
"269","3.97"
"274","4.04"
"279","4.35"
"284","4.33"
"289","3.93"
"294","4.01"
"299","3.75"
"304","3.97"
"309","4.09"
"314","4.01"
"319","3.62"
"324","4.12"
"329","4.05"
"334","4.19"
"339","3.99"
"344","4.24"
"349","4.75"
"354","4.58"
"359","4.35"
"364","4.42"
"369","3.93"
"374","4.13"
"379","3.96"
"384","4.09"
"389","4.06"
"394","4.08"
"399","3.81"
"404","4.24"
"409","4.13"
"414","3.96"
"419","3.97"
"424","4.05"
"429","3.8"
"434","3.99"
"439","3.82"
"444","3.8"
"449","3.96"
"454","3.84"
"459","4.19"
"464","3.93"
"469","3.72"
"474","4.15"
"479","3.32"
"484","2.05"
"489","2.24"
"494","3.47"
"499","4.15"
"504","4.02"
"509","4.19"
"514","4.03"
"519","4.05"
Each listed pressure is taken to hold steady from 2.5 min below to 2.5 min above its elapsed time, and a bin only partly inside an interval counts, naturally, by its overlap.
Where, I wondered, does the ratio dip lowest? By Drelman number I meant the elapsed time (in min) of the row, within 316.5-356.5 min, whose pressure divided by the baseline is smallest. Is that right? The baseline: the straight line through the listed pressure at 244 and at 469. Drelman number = 319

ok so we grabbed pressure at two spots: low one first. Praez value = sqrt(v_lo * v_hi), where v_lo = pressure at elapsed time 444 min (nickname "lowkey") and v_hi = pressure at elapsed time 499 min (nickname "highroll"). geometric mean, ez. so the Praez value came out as 3.97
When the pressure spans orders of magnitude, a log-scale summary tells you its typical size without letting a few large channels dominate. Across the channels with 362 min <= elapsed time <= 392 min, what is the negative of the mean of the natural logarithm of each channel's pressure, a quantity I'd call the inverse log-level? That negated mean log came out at -1.41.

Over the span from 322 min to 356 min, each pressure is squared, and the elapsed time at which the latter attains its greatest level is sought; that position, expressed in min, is 349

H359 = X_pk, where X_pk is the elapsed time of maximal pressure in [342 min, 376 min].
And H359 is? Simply 349 min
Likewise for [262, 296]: 279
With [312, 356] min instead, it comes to 349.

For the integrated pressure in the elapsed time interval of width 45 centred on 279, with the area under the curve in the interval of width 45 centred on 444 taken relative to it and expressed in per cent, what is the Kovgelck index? 96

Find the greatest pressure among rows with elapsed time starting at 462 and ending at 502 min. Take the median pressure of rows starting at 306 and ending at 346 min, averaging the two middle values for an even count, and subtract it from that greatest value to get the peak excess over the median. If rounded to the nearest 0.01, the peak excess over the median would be 0.08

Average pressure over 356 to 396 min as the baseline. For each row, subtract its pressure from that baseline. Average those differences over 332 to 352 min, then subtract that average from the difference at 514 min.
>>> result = 0.3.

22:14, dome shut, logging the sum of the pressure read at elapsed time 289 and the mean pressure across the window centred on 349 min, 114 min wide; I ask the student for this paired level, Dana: 8.04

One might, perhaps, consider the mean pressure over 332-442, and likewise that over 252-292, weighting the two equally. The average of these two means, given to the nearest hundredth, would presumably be 4.18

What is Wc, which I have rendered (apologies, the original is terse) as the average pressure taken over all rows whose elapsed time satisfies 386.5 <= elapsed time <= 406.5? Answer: 4.05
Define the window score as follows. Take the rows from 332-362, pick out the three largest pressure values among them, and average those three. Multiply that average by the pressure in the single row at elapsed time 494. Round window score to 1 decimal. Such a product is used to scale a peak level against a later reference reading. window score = 15.8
